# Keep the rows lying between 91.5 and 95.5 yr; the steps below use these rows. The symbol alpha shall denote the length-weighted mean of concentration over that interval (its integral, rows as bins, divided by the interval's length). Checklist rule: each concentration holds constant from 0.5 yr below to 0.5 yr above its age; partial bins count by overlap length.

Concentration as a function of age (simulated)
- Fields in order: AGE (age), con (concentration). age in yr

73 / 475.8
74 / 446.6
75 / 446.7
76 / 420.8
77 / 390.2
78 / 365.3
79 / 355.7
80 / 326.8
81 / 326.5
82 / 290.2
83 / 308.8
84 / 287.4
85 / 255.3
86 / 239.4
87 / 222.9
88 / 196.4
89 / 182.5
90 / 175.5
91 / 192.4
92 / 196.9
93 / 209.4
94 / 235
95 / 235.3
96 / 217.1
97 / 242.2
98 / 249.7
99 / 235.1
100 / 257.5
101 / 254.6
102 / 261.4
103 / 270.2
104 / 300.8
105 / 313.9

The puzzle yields 219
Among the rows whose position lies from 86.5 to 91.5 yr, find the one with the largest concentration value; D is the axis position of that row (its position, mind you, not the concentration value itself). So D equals 87 yr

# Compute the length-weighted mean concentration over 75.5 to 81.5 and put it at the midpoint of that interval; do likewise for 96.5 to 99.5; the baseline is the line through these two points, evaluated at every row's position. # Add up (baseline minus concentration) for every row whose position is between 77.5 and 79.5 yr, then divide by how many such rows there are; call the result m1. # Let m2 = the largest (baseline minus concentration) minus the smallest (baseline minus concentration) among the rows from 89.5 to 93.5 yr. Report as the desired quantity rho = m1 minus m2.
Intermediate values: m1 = 4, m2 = 53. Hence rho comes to -49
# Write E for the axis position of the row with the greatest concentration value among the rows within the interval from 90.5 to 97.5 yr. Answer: 97 yr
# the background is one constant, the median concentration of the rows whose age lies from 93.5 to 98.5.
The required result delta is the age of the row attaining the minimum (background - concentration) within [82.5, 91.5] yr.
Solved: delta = 83 yr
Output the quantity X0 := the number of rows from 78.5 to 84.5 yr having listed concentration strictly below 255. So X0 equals 0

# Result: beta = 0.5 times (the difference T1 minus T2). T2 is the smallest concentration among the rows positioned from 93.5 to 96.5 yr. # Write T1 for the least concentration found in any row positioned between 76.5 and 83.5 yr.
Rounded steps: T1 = 290.2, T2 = 217.1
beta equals 37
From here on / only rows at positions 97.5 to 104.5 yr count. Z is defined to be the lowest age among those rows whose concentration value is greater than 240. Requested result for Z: 98 yr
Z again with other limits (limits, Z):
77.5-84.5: 78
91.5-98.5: 97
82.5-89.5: 83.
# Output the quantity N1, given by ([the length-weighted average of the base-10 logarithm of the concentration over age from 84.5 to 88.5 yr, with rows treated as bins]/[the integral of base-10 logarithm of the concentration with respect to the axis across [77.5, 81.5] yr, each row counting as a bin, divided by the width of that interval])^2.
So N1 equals 0.86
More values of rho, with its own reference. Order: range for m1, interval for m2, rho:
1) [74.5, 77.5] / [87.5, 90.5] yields -48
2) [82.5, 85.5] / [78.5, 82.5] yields -1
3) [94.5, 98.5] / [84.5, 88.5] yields -25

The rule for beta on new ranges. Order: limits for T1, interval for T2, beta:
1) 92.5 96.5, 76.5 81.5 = -59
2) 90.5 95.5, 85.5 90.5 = 8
